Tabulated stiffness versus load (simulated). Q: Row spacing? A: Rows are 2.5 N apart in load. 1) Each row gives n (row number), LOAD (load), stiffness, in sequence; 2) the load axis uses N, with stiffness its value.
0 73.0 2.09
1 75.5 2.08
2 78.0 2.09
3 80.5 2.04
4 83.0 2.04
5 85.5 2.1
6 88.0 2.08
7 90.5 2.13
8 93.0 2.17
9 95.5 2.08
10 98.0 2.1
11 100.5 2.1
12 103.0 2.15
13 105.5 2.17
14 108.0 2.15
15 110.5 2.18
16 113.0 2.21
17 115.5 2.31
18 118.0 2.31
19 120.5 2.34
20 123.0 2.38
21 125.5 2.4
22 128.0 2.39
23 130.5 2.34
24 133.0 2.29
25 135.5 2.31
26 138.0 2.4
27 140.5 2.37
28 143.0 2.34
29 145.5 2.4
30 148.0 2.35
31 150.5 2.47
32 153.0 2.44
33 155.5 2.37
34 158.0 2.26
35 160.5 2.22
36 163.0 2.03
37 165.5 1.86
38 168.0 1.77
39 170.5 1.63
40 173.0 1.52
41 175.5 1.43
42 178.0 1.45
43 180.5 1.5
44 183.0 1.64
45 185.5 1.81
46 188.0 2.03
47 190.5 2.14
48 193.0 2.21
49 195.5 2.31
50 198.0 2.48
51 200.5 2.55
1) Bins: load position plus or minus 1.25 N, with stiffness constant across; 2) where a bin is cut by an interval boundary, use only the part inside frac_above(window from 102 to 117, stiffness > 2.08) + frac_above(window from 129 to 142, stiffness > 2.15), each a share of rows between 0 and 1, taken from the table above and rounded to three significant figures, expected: 2.00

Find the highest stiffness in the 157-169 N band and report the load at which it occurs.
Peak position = 158.0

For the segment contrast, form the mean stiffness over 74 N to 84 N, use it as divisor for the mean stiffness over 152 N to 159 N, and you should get 1.14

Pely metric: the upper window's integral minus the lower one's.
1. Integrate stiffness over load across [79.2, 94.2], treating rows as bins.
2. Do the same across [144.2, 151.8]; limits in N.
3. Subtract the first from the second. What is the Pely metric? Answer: -13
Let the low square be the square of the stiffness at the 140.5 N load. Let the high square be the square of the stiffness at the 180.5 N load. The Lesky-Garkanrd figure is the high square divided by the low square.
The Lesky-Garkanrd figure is 0.40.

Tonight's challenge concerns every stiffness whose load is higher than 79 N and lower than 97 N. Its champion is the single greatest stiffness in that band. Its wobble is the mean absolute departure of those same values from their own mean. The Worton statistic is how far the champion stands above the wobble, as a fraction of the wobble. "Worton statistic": 59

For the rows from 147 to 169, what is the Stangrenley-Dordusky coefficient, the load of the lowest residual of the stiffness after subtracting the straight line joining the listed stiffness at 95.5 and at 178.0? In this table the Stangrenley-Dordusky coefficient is 168.0 N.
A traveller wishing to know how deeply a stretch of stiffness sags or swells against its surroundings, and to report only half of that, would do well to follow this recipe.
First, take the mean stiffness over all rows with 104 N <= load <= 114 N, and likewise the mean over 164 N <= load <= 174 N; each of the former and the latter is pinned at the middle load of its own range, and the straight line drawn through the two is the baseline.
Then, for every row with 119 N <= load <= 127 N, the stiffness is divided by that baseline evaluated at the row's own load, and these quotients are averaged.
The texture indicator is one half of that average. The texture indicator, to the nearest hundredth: 0.57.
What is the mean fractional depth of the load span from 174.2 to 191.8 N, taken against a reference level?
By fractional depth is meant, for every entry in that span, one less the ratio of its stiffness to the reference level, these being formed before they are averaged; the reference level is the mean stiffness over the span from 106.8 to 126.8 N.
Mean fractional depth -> 0.25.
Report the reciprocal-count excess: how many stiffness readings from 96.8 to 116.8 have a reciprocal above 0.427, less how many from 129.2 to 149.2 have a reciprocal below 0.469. 0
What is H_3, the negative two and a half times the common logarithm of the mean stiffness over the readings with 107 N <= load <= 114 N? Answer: -0.85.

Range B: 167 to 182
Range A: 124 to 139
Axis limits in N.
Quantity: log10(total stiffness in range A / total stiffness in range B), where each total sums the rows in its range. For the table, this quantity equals 0.18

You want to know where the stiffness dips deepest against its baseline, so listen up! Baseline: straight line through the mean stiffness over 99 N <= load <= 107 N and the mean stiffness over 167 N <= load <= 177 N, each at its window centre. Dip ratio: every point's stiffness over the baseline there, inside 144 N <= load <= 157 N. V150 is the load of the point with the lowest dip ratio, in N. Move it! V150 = 148.0 N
